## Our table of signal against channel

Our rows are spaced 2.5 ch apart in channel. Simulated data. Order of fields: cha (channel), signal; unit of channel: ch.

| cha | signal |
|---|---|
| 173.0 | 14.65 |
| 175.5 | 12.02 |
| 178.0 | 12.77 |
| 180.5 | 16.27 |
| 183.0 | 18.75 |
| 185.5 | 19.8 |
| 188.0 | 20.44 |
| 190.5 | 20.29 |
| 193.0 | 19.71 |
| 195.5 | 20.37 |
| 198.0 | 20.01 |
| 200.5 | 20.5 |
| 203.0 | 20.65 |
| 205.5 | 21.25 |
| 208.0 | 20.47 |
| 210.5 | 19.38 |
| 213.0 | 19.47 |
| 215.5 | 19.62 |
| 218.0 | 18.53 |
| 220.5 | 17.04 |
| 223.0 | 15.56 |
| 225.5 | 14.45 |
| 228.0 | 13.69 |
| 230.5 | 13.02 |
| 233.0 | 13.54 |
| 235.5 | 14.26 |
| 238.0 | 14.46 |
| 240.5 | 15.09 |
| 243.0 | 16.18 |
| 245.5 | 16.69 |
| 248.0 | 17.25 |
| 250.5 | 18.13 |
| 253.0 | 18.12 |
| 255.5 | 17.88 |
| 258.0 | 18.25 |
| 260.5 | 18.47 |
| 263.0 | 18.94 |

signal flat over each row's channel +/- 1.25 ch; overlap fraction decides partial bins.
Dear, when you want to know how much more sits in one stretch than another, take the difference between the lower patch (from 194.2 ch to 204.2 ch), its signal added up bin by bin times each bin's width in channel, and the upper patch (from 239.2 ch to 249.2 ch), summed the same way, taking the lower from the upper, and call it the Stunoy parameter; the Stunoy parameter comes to -41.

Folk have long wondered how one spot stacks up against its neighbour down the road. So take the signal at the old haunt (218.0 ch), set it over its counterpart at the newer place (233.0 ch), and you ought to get 1.37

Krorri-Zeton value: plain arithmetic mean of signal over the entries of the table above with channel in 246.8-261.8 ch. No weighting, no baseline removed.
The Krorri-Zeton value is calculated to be 18.0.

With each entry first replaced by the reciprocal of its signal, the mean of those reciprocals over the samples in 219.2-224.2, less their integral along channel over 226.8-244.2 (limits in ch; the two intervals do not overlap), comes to -1.2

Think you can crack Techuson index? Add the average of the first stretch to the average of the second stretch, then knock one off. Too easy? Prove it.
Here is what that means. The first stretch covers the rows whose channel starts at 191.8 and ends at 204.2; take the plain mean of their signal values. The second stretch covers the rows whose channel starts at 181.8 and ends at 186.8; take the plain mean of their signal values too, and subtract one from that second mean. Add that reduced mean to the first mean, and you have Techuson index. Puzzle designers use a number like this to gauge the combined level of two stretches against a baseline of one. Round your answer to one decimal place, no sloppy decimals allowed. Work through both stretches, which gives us 38.5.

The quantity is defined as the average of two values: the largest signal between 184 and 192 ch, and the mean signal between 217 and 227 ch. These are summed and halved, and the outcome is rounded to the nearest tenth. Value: 18.4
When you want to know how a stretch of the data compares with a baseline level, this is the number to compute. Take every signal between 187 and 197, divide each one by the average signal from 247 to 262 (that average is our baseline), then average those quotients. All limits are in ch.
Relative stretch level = 1.12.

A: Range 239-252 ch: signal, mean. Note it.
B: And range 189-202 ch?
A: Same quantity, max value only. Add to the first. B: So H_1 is 37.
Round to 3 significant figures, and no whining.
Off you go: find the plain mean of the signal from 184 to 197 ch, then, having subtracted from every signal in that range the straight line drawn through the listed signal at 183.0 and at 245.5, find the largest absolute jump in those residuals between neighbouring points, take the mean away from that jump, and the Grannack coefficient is -19.4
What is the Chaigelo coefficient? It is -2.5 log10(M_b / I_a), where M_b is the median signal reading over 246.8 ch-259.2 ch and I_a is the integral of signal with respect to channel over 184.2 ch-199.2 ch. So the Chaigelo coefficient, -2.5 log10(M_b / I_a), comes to 3.05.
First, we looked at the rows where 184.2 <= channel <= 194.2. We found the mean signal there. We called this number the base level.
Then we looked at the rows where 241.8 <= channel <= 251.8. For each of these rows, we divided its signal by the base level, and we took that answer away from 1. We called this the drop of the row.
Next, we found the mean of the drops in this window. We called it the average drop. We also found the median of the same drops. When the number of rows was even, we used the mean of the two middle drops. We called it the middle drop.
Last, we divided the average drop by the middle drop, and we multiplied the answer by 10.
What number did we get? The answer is 10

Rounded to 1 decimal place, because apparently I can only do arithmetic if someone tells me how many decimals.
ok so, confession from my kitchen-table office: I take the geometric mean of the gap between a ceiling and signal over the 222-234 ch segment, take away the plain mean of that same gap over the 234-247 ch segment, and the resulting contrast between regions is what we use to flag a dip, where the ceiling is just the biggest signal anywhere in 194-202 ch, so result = 1.2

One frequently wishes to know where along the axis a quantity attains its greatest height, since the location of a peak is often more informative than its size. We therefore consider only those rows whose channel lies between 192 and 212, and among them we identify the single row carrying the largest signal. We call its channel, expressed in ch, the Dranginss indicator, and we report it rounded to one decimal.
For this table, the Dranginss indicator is 205.5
